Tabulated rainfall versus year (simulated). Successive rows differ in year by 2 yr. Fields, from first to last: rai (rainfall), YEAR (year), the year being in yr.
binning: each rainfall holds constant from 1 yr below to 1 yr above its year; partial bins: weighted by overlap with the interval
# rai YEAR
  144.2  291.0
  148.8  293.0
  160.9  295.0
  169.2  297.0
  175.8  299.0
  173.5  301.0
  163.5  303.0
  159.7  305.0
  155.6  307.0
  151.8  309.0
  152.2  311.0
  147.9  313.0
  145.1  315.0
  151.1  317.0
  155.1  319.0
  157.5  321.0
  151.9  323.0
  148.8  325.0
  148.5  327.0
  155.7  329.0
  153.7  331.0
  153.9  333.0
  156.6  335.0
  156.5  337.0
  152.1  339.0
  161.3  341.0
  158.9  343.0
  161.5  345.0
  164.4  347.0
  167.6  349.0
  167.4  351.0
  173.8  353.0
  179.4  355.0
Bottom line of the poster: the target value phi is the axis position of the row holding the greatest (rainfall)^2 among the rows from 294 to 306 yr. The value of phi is 299.0 yr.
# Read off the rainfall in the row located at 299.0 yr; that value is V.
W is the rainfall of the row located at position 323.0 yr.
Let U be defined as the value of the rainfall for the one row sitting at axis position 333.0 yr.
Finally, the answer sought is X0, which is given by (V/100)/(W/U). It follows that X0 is 1.8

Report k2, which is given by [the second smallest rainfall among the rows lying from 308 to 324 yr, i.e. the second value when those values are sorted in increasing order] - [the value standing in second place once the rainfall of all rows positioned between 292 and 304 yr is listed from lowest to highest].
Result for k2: -13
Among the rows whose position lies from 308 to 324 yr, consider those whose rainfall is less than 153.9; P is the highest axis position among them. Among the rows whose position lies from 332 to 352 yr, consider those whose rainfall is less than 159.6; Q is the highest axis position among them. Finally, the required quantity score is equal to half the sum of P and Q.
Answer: 333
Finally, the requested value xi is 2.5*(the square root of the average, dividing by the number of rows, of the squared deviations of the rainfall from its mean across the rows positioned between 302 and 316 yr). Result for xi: 14.9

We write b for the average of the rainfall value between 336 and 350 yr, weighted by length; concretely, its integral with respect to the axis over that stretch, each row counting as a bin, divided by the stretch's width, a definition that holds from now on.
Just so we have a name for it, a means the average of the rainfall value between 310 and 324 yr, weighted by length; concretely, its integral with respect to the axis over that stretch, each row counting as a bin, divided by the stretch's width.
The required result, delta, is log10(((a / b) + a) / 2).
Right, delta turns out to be 1.88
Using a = 152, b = 160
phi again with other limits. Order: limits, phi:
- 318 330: 321.0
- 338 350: 349.0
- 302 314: 303.0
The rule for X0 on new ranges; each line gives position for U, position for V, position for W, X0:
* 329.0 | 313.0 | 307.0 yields 1.5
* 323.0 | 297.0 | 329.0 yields 1.7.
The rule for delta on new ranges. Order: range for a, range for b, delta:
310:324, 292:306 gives 1.88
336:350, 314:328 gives 1.91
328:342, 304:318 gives 1.89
